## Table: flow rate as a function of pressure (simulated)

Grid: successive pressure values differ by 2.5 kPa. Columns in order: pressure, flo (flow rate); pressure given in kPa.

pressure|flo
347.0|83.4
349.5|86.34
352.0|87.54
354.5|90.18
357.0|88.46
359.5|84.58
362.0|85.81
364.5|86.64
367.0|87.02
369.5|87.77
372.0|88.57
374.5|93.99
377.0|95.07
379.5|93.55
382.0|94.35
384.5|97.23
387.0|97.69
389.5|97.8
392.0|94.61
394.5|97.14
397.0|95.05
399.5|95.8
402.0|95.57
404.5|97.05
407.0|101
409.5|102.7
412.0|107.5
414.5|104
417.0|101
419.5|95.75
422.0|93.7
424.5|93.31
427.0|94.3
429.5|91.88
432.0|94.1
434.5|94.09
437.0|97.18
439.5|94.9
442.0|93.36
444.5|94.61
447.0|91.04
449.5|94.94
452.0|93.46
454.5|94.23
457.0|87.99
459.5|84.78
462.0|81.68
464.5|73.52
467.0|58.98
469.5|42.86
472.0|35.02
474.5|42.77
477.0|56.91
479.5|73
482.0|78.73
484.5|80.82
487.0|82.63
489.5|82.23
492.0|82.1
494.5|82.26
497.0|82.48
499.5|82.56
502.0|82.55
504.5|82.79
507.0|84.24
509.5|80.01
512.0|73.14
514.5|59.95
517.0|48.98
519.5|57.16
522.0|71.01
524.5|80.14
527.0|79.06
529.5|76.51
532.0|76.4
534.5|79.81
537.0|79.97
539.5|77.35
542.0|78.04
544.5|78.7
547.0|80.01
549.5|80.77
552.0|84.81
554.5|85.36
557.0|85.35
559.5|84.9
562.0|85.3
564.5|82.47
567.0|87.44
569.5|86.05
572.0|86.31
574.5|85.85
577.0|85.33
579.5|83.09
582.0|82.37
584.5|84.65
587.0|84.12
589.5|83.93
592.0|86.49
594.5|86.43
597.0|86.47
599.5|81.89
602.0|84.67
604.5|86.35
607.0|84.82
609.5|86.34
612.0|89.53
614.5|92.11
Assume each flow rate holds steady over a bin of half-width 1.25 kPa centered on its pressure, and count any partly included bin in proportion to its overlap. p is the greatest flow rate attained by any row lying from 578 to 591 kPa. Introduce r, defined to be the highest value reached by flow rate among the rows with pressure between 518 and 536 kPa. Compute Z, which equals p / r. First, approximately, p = 84.65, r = 80.14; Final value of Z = 1.06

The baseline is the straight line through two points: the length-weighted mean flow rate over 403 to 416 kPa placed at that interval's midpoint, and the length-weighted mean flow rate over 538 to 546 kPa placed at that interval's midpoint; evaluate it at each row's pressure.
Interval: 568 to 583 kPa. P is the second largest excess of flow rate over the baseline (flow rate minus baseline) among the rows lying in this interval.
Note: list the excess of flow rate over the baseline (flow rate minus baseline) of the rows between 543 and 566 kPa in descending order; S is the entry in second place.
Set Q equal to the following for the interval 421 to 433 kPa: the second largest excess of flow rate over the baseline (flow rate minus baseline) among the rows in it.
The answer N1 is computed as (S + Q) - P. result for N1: -8.5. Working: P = 14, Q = -4.8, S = 10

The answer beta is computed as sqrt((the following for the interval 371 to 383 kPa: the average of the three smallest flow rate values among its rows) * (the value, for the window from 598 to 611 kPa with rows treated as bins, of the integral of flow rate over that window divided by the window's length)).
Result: 88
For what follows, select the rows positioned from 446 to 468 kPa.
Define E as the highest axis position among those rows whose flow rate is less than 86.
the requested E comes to 467.0 kPa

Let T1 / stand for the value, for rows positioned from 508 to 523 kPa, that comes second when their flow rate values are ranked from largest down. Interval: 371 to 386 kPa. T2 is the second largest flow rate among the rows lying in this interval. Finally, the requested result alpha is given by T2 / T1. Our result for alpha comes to 1.30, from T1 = 73.14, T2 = 95.07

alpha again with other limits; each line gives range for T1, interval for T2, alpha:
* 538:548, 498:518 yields 1.05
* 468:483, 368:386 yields 1.30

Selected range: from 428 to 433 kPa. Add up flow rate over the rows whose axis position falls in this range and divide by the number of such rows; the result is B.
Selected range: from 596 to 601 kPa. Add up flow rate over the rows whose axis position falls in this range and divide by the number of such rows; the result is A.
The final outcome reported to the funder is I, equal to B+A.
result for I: 177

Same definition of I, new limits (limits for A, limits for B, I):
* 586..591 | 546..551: 164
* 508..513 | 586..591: 161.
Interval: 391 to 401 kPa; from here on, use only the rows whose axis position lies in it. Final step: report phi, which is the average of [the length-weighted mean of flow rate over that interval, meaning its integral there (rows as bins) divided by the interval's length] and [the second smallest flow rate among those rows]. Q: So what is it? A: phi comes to 95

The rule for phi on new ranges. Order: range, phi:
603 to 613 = 86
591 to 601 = 86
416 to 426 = 95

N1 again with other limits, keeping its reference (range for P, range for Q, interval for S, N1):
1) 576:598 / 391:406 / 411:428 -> -23.1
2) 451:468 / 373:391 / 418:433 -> -12.3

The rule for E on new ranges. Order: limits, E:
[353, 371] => 362.0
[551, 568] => 564.5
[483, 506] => 504.5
